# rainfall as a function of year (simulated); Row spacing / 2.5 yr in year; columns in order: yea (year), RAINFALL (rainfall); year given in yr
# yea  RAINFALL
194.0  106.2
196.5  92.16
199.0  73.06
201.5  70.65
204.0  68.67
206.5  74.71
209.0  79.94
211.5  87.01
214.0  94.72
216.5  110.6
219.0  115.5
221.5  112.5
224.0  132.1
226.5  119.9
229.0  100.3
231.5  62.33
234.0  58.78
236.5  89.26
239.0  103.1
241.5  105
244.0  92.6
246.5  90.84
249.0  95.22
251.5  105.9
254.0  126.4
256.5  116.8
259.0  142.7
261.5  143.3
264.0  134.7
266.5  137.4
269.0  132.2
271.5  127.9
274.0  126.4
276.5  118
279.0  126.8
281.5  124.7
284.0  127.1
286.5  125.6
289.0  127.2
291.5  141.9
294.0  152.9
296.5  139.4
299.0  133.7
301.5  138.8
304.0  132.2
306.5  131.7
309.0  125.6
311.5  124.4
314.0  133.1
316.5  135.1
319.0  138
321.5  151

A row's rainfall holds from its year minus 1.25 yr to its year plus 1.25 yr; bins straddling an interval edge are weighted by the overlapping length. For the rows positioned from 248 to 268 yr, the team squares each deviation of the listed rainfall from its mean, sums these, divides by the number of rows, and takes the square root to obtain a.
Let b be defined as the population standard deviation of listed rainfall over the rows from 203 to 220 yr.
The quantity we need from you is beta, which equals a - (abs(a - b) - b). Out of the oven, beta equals 32.9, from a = 16.6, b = 16.5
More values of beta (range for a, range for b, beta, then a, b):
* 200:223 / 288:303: 15.7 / 17.6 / 7.8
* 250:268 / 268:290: 7.0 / 13.0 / 3.5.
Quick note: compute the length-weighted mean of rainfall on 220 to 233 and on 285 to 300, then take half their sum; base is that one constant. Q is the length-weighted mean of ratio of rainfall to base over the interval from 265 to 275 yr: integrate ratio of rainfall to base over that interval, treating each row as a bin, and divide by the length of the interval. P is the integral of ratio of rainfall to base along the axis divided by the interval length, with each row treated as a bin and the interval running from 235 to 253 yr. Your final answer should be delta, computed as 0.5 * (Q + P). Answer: 0.95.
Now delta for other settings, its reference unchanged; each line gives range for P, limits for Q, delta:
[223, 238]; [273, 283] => 0.90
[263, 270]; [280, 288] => 1.08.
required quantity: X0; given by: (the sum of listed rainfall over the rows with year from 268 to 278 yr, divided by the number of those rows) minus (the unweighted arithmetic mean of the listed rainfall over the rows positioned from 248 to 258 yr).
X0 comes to 15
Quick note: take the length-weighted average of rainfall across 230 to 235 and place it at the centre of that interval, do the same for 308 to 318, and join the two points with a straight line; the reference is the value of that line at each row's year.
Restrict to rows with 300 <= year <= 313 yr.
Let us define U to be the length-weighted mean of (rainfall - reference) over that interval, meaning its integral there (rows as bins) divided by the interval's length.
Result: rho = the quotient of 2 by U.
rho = 0.32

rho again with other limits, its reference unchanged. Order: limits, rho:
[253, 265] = 0.04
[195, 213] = 0.05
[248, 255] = 0.07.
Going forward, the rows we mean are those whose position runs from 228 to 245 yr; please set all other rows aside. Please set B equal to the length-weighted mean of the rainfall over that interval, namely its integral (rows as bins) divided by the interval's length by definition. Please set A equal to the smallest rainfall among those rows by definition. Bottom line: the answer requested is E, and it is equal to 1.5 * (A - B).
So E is -42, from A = 58.78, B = 87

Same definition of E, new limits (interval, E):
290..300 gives -12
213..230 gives -27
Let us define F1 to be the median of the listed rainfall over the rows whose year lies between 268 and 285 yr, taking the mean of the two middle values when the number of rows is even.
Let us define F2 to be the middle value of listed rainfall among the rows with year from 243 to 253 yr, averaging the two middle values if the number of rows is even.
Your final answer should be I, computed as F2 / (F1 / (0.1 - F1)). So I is -94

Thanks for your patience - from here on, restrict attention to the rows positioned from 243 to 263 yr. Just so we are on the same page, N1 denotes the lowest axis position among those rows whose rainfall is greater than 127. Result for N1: 259.0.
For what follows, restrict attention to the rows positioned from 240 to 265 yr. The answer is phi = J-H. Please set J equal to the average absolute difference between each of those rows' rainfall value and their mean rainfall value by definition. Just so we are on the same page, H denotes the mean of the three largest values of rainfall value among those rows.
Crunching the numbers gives -123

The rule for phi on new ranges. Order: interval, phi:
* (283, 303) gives -137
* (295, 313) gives -133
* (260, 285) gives -133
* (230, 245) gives -84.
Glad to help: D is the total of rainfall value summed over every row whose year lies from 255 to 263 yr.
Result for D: 403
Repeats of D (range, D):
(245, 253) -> 292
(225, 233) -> 283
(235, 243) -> 297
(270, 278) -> 372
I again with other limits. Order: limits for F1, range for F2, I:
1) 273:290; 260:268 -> -137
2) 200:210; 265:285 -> -127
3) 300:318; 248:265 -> -126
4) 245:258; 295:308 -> -134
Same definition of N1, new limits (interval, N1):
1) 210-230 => 224.0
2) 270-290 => 271.5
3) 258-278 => 259.0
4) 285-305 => 289.0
